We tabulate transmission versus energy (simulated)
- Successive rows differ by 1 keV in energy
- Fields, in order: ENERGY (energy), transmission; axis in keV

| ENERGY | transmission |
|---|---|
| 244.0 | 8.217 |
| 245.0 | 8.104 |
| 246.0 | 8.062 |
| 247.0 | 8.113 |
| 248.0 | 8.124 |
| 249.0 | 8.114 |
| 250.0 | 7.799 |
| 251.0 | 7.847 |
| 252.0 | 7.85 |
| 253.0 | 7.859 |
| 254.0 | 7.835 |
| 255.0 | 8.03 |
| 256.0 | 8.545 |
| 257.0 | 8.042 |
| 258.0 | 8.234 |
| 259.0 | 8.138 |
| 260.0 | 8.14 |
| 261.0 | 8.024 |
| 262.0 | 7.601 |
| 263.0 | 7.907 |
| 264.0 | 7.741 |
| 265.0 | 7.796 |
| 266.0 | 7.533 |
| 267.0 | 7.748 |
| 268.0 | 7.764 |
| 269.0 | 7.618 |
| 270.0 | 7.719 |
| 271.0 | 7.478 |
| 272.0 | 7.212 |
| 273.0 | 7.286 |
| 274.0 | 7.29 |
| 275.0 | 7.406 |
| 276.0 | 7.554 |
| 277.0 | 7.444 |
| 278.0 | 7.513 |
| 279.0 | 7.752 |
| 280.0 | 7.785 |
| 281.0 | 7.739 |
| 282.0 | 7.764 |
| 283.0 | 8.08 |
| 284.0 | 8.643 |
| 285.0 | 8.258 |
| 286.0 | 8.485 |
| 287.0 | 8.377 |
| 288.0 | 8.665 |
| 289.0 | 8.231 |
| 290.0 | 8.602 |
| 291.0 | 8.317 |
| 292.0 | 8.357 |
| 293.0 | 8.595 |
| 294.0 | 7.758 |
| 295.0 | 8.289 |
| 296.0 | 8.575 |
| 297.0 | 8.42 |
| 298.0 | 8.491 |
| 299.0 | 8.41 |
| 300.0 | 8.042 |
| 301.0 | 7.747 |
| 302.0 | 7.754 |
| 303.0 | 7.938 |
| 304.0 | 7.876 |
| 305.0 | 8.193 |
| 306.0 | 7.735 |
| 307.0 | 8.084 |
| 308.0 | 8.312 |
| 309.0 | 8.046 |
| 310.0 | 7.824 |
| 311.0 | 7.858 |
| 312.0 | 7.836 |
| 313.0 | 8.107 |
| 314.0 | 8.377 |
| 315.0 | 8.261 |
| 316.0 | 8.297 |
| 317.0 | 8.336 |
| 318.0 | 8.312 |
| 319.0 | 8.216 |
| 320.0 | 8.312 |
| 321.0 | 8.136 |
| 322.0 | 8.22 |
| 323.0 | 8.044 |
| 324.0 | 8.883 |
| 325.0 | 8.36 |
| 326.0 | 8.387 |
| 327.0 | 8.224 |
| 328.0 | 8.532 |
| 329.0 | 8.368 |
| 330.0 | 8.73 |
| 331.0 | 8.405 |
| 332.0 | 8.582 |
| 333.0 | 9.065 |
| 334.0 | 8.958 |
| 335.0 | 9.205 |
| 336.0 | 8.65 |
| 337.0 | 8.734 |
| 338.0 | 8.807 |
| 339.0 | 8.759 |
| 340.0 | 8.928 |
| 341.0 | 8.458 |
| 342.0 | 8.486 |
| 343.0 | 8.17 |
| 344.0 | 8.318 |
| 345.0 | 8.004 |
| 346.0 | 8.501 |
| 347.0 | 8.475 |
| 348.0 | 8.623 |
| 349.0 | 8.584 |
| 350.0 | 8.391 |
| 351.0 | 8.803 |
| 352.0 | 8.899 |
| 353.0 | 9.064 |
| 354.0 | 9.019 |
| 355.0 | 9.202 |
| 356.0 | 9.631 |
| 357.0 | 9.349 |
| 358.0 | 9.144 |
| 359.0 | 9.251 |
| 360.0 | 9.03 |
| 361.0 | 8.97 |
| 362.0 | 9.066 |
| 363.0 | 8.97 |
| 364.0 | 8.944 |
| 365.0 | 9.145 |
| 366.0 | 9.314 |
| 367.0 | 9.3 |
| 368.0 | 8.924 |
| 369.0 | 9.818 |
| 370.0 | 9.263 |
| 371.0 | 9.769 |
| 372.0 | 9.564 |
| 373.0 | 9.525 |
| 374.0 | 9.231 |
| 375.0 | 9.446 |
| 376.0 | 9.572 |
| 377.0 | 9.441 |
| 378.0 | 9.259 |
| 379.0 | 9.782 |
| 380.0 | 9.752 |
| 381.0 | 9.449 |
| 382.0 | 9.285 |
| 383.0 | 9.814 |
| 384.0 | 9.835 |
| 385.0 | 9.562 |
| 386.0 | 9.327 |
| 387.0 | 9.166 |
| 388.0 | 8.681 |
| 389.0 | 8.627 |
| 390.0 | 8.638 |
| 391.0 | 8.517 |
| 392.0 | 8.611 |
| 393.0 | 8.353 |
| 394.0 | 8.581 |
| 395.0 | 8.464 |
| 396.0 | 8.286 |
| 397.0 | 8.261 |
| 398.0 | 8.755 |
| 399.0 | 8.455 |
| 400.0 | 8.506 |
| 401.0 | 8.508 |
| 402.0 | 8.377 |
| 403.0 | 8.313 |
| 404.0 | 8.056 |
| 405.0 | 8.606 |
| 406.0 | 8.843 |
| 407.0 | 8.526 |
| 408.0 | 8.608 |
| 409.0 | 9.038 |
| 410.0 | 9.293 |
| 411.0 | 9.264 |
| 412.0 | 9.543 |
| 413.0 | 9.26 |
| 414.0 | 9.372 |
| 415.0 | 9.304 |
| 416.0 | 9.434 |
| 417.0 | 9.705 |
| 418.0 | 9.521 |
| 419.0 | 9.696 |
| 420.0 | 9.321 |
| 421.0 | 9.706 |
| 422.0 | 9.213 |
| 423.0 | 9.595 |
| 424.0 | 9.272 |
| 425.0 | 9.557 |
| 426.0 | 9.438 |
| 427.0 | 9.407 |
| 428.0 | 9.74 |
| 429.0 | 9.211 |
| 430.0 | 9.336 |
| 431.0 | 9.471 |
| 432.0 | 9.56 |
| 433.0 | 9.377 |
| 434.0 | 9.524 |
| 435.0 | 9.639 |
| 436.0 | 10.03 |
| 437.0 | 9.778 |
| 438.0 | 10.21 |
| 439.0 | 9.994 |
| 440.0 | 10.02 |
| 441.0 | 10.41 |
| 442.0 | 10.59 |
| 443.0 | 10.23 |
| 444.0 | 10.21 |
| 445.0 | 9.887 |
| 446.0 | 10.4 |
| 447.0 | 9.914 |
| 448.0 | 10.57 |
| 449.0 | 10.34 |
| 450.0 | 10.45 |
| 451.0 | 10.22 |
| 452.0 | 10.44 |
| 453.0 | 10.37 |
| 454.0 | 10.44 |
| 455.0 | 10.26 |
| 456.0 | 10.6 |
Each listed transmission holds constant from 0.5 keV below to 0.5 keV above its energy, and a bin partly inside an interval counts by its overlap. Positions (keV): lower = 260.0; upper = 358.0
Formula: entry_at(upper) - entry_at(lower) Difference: 1.0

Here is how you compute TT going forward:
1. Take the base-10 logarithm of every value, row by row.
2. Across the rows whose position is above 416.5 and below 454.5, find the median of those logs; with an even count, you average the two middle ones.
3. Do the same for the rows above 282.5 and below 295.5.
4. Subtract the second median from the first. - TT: 0.067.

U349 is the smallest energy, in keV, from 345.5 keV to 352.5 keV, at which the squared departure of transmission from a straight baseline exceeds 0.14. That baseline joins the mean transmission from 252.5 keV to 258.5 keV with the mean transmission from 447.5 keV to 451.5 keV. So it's 346.0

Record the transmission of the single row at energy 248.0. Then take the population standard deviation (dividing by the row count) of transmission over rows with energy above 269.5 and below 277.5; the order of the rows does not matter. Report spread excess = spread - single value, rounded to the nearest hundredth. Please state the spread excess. -7.97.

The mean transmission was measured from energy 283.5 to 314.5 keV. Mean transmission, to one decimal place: 8.2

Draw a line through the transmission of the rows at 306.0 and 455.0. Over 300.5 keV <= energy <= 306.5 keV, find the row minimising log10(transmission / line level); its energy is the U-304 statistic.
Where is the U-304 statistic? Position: 306.0 keV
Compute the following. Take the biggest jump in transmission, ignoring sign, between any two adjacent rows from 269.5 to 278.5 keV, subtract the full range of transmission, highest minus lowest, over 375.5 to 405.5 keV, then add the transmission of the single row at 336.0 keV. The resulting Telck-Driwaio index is 7.1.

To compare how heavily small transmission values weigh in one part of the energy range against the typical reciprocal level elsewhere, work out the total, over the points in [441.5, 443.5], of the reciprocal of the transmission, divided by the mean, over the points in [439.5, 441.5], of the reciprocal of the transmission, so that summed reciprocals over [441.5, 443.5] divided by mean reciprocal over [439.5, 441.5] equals 1.96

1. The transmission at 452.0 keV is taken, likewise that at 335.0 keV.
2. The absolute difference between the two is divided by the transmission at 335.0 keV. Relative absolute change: 0.13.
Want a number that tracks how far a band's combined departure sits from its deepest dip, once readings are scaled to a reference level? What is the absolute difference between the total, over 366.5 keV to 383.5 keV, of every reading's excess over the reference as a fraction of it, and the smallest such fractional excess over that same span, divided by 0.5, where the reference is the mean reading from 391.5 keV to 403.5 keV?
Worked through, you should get 4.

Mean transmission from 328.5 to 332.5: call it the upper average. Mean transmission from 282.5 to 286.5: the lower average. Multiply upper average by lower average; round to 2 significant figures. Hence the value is 71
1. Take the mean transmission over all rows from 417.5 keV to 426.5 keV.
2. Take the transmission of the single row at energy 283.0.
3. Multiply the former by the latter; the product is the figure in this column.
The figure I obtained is 77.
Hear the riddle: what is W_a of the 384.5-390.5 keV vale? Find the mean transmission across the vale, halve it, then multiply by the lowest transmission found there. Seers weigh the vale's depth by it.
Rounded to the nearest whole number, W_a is 39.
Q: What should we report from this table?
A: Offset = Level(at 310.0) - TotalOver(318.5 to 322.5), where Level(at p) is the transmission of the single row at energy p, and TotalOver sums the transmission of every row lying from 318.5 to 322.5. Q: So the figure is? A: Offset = -25.1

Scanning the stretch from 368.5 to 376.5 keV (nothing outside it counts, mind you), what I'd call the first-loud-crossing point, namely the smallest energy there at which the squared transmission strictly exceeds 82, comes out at 369.0 keV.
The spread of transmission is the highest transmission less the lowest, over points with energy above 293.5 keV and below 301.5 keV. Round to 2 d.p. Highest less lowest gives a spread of 0.83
